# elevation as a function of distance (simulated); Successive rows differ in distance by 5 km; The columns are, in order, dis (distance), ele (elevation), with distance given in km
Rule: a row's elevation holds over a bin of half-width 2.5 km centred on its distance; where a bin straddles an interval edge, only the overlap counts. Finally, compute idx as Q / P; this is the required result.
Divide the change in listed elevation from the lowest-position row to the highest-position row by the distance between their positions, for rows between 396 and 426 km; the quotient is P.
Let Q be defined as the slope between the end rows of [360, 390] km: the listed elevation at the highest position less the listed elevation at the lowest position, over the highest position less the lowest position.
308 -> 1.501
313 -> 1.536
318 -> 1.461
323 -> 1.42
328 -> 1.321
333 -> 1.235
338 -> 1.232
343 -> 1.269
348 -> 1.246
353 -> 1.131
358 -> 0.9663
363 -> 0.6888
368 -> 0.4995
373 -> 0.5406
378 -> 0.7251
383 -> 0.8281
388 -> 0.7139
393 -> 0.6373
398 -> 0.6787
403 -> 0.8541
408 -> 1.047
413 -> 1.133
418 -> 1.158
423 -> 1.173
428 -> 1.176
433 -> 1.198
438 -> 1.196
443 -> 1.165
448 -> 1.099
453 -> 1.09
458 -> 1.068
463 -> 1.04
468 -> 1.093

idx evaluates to 0.1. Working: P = 0.020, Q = 0.001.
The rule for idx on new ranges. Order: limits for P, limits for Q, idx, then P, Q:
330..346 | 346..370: -11.0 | 0.003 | -0.037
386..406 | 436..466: -0.7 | 0.009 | -0.006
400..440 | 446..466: -0.4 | 0.010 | -0.004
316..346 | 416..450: 0.3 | -0.008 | -0.002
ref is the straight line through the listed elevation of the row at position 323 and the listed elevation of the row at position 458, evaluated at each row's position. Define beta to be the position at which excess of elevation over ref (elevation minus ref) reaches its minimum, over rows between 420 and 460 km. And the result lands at 458 km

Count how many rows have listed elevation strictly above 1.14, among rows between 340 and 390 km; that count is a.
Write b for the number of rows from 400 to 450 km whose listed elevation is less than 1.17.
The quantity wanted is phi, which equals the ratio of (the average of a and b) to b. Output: 0.67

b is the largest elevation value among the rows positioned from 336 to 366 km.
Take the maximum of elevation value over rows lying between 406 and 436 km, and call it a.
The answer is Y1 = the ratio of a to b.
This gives 0.9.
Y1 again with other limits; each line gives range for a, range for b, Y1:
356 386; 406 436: 0.8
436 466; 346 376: 1.0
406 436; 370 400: 1.4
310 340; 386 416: 1.4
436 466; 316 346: 0.8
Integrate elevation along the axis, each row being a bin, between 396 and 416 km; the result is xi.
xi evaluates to 19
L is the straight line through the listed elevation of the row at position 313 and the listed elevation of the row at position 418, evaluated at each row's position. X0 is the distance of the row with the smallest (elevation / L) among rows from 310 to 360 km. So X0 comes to 358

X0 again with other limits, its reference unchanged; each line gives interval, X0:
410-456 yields 413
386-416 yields 393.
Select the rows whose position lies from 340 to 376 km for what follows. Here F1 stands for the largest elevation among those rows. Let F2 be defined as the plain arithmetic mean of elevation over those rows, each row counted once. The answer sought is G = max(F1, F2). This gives 1.27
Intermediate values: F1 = 1.269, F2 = 0.91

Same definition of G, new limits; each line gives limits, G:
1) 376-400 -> 0.83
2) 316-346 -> 1.46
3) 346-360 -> 1.25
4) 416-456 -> 1.20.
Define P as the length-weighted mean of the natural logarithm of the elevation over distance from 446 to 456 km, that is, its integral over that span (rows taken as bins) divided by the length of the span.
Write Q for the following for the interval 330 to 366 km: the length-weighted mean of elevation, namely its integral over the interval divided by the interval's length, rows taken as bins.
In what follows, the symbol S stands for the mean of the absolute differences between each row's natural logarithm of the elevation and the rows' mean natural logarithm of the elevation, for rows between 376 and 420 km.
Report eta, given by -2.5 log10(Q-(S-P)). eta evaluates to 0.0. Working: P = 0.09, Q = 1.10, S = 0.19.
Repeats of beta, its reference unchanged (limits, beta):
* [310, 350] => 333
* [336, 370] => 368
